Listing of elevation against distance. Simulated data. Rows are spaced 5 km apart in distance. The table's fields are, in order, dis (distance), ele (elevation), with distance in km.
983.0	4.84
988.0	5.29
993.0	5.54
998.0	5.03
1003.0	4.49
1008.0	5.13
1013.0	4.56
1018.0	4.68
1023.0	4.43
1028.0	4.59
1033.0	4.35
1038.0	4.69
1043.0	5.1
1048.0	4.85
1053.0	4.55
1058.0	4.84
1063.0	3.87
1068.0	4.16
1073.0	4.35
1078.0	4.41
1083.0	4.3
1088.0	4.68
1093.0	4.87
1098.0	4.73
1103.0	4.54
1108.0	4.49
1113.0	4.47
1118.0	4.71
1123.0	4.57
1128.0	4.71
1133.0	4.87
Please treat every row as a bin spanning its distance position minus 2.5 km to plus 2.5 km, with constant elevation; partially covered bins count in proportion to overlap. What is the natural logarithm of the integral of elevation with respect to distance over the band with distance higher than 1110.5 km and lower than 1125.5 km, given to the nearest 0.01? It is 4.23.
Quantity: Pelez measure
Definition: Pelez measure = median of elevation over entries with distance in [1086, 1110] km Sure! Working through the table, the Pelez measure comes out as 4.68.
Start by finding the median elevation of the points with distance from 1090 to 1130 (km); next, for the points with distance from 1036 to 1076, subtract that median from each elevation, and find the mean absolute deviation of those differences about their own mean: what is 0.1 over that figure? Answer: 0.31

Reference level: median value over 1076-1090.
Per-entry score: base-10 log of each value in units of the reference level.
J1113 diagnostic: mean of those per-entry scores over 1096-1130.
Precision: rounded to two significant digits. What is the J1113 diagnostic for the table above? 0.018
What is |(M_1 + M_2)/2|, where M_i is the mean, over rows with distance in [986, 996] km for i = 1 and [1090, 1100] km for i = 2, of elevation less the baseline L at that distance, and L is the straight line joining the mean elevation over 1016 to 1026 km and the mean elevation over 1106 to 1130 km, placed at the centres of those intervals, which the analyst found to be 0.54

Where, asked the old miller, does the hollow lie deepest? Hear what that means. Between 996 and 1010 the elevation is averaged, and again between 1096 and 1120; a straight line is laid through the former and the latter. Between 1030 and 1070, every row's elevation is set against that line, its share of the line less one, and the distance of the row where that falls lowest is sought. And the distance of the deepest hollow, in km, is 1063.0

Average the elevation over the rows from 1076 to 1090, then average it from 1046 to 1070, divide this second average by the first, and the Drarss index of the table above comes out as 1.00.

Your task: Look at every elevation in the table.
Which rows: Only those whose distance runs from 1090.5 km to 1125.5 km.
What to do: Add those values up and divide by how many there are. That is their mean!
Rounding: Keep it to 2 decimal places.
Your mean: 4.63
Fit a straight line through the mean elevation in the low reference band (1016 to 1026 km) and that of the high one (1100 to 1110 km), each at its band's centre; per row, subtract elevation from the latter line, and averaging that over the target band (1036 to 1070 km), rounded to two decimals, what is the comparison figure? -0.04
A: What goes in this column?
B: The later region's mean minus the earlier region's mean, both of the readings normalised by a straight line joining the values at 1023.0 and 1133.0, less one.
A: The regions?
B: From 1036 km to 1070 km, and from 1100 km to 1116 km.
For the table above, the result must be -0.06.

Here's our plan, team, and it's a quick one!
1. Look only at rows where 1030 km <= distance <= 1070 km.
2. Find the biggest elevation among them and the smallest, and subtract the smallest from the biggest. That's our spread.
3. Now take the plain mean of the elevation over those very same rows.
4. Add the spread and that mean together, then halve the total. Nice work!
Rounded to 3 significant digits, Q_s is 2.89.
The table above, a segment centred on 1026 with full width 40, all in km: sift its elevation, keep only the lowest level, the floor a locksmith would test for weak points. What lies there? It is 4.35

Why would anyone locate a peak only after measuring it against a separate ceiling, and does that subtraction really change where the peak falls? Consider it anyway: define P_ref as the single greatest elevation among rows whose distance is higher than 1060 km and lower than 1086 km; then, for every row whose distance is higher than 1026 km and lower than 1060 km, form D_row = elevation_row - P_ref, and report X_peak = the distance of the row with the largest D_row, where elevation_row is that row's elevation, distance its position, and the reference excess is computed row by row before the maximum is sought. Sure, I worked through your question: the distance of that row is 1043.0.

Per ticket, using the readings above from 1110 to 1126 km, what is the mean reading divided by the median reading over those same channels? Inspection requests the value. 1.003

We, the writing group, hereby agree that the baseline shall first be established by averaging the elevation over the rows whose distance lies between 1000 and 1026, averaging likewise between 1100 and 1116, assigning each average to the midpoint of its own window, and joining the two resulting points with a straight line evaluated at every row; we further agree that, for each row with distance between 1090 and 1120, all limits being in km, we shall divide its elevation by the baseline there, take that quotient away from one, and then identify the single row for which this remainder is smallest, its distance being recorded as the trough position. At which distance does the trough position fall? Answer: 1093.0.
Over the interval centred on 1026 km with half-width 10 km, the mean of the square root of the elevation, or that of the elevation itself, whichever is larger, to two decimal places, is 4.51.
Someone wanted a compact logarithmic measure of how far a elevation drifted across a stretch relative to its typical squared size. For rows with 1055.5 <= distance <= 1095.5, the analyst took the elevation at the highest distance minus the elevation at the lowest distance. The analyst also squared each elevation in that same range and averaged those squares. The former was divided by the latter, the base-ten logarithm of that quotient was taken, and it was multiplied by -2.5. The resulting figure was 7.0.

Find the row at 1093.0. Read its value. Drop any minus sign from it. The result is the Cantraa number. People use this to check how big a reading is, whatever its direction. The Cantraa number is 4.87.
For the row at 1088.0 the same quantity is 4.68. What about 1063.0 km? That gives 3.87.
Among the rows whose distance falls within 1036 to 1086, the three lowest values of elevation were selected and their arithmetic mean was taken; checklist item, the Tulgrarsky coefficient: 4.11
